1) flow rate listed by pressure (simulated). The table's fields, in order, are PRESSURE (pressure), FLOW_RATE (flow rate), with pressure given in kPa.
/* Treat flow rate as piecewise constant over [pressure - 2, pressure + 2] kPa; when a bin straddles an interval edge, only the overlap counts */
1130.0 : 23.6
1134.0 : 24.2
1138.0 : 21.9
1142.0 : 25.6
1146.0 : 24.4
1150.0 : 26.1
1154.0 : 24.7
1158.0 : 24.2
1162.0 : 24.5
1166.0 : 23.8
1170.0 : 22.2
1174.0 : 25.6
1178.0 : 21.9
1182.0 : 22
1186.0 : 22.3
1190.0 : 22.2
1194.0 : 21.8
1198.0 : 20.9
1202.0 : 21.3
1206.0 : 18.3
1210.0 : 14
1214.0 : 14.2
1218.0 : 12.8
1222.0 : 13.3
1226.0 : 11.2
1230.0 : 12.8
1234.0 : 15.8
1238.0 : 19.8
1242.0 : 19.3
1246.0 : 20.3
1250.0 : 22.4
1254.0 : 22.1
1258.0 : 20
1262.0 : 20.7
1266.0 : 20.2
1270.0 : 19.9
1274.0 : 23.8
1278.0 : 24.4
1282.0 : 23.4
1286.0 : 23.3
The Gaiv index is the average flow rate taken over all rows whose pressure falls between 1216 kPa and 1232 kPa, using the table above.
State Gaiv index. 12.5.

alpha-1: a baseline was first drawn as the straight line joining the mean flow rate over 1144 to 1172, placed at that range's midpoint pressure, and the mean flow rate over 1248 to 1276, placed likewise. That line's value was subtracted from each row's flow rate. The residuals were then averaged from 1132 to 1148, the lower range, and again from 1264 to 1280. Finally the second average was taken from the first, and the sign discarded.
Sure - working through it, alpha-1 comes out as 1.8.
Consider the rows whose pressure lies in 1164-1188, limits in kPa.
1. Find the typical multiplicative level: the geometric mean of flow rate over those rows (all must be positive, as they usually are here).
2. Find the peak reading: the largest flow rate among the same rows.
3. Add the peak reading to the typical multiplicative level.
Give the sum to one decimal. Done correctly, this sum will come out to 48.5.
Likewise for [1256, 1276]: 44.7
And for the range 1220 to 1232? 25.7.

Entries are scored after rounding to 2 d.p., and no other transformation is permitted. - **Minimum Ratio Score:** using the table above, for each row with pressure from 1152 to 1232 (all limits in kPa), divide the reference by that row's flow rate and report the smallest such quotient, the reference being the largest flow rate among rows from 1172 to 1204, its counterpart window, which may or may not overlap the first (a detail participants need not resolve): 1.00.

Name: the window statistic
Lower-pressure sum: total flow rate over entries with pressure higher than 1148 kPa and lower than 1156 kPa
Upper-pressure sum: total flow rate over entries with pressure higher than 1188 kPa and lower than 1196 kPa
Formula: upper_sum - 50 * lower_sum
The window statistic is -2496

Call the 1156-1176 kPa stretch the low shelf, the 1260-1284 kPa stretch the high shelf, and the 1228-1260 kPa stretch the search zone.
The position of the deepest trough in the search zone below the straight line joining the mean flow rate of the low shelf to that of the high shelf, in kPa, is 1230.0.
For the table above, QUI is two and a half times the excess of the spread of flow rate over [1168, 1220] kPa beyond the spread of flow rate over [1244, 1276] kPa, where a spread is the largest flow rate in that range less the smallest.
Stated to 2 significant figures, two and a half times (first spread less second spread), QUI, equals 22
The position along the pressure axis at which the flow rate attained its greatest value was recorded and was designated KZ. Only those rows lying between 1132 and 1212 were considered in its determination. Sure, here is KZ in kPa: 1150.0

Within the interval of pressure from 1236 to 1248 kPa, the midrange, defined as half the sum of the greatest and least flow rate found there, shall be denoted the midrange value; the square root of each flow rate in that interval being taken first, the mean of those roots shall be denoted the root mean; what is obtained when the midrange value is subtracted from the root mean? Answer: -15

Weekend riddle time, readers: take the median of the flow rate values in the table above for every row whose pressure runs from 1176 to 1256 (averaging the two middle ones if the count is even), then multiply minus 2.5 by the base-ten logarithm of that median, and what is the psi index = -3.26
